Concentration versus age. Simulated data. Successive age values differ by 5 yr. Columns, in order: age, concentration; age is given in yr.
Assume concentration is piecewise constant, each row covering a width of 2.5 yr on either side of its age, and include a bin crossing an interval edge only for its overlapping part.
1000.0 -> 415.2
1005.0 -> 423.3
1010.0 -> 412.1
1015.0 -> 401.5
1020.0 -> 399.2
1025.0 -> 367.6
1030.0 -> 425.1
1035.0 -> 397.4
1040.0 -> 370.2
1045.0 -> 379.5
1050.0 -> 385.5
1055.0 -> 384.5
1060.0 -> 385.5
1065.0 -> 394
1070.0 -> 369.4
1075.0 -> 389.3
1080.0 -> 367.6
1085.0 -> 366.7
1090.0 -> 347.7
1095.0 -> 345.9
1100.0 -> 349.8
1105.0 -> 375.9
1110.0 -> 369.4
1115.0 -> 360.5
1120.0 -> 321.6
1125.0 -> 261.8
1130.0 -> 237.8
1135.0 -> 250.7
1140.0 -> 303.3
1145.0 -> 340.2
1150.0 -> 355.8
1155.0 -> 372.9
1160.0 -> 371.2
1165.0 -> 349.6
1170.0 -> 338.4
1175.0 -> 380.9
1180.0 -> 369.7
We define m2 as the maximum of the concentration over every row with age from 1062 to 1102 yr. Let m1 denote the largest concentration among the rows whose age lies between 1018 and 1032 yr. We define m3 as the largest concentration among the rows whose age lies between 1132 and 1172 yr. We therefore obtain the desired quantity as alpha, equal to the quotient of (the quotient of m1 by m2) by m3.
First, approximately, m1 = 425.1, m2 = 394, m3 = 372.9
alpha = 0.0029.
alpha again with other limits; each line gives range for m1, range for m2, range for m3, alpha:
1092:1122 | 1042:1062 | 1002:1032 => 0.0023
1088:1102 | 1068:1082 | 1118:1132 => 0.0028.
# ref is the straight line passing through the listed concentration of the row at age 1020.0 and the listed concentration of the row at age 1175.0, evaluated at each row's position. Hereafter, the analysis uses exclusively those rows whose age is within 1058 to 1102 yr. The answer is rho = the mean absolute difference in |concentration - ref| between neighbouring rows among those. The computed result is 12.3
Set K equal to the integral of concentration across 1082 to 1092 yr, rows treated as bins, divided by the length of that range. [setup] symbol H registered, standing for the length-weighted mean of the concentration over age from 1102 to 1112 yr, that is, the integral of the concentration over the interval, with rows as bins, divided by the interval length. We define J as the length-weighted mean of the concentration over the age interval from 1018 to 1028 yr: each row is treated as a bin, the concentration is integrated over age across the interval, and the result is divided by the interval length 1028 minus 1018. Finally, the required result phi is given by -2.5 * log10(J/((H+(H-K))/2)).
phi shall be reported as -0.75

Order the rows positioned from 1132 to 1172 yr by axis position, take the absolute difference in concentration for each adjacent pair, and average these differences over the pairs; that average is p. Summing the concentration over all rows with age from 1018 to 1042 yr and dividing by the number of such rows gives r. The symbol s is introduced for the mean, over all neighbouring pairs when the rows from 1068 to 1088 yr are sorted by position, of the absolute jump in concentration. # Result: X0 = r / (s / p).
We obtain 619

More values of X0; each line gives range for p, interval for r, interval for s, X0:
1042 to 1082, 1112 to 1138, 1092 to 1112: 278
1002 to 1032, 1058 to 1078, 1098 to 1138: 344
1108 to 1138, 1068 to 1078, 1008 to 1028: 739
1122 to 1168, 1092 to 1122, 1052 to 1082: 533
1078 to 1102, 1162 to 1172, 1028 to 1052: 125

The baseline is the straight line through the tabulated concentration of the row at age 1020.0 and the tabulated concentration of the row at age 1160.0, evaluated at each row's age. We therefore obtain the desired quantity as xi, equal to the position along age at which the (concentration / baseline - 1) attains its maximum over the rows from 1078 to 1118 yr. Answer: 1105.0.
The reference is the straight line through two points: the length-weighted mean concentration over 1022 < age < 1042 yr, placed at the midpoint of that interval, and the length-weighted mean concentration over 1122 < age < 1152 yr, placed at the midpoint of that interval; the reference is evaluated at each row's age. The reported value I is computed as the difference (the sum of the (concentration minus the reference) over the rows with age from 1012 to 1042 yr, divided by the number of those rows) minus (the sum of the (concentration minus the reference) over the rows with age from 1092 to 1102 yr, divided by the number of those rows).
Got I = -21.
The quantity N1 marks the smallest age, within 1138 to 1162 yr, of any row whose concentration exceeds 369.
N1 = 1155.0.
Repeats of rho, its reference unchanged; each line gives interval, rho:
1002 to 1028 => 13.3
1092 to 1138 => 22.5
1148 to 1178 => 18.7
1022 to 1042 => 19.2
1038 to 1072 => 8.5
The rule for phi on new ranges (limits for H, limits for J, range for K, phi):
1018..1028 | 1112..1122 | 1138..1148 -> -0.47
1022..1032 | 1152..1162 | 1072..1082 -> -0.64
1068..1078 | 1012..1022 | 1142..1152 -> -0.72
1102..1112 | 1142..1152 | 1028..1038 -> -0.79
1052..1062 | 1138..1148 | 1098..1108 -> -0.51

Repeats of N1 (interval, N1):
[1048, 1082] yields 1050.0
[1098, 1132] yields 1105.0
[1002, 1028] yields 1005.0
